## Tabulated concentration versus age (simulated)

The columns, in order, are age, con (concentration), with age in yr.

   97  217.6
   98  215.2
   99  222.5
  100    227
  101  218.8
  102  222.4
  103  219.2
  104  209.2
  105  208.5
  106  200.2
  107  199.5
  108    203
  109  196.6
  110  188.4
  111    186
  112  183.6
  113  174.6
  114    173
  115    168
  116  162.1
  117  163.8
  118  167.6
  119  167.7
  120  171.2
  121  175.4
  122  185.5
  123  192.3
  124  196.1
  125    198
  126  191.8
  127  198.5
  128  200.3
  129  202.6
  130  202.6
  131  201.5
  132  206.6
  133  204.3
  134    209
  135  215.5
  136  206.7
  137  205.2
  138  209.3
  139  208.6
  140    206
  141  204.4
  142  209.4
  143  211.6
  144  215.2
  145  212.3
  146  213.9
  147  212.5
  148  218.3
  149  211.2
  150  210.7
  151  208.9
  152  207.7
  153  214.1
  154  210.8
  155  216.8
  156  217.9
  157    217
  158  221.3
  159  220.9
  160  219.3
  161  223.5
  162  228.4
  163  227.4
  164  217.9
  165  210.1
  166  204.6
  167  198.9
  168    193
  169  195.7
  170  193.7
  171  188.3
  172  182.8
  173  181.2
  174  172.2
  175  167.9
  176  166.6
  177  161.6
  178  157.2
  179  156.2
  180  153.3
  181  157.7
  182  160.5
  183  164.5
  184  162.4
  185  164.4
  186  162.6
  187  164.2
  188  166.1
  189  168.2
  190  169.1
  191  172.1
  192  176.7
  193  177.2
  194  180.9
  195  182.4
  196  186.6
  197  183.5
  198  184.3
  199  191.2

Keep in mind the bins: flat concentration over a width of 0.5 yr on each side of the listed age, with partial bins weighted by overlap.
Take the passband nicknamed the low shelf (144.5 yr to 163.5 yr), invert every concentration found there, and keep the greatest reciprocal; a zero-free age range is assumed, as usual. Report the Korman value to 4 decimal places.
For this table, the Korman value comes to 0.0048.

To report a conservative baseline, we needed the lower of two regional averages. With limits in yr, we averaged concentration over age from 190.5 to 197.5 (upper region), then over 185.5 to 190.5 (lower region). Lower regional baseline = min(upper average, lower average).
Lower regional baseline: 166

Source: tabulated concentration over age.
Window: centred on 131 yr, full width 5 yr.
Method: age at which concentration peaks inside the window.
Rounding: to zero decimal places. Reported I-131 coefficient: 132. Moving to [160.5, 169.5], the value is 162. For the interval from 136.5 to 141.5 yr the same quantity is 138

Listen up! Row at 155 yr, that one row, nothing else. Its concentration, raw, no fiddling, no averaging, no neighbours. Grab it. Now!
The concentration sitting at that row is 216.8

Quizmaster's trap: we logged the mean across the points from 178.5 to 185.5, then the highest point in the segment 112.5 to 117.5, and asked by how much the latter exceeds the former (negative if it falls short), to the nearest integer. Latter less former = 15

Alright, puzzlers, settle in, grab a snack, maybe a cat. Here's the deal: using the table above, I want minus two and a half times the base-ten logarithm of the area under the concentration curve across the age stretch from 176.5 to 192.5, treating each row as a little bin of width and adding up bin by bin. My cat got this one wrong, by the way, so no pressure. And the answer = -8.54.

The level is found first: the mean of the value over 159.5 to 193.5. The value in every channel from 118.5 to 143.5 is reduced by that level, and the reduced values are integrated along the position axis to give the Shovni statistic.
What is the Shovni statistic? 447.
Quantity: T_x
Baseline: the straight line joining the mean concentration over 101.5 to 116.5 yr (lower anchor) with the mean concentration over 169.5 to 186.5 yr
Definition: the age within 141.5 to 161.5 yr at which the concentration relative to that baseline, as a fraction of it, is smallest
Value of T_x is 142 yr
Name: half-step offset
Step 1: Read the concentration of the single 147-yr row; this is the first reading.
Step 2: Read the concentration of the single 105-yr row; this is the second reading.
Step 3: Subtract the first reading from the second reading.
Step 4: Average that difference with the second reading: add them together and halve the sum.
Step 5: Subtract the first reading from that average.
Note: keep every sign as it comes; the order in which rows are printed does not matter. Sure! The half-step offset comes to -110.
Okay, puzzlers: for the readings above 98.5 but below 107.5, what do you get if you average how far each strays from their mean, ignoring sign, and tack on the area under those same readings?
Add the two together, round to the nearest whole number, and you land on 1936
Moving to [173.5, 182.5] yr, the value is 1458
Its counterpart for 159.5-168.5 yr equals 1934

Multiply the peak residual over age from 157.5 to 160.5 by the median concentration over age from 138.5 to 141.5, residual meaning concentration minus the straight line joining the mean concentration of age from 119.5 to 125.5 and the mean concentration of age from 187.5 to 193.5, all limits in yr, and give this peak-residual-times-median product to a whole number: 8783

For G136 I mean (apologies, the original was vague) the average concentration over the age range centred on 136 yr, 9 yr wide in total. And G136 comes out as 208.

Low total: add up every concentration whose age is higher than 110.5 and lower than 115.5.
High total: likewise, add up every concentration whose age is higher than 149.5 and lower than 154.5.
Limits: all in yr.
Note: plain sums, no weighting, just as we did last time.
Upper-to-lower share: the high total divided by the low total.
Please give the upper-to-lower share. 1.2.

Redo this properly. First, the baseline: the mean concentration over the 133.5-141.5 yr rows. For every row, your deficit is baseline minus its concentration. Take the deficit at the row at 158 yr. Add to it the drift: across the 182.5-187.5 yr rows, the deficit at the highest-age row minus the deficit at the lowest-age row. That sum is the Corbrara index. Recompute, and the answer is -13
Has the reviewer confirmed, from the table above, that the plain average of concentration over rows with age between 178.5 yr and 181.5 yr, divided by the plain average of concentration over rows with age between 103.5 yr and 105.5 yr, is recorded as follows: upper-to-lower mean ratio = 0.75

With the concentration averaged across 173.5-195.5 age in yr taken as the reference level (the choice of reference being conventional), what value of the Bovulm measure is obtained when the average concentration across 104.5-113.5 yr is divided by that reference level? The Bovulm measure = 1.16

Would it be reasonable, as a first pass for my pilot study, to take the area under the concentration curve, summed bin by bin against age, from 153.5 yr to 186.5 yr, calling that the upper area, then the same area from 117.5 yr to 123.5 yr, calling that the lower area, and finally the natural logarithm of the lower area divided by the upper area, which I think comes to -1.8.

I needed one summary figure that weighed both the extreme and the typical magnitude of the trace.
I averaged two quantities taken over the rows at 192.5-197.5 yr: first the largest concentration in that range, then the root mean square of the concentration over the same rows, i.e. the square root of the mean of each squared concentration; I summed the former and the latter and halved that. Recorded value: 184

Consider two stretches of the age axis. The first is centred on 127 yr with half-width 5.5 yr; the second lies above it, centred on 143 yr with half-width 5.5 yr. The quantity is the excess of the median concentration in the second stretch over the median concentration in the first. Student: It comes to 13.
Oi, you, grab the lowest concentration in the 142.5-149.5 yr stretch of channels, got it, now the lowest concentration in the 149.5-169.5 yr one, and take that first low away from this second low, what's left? -18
